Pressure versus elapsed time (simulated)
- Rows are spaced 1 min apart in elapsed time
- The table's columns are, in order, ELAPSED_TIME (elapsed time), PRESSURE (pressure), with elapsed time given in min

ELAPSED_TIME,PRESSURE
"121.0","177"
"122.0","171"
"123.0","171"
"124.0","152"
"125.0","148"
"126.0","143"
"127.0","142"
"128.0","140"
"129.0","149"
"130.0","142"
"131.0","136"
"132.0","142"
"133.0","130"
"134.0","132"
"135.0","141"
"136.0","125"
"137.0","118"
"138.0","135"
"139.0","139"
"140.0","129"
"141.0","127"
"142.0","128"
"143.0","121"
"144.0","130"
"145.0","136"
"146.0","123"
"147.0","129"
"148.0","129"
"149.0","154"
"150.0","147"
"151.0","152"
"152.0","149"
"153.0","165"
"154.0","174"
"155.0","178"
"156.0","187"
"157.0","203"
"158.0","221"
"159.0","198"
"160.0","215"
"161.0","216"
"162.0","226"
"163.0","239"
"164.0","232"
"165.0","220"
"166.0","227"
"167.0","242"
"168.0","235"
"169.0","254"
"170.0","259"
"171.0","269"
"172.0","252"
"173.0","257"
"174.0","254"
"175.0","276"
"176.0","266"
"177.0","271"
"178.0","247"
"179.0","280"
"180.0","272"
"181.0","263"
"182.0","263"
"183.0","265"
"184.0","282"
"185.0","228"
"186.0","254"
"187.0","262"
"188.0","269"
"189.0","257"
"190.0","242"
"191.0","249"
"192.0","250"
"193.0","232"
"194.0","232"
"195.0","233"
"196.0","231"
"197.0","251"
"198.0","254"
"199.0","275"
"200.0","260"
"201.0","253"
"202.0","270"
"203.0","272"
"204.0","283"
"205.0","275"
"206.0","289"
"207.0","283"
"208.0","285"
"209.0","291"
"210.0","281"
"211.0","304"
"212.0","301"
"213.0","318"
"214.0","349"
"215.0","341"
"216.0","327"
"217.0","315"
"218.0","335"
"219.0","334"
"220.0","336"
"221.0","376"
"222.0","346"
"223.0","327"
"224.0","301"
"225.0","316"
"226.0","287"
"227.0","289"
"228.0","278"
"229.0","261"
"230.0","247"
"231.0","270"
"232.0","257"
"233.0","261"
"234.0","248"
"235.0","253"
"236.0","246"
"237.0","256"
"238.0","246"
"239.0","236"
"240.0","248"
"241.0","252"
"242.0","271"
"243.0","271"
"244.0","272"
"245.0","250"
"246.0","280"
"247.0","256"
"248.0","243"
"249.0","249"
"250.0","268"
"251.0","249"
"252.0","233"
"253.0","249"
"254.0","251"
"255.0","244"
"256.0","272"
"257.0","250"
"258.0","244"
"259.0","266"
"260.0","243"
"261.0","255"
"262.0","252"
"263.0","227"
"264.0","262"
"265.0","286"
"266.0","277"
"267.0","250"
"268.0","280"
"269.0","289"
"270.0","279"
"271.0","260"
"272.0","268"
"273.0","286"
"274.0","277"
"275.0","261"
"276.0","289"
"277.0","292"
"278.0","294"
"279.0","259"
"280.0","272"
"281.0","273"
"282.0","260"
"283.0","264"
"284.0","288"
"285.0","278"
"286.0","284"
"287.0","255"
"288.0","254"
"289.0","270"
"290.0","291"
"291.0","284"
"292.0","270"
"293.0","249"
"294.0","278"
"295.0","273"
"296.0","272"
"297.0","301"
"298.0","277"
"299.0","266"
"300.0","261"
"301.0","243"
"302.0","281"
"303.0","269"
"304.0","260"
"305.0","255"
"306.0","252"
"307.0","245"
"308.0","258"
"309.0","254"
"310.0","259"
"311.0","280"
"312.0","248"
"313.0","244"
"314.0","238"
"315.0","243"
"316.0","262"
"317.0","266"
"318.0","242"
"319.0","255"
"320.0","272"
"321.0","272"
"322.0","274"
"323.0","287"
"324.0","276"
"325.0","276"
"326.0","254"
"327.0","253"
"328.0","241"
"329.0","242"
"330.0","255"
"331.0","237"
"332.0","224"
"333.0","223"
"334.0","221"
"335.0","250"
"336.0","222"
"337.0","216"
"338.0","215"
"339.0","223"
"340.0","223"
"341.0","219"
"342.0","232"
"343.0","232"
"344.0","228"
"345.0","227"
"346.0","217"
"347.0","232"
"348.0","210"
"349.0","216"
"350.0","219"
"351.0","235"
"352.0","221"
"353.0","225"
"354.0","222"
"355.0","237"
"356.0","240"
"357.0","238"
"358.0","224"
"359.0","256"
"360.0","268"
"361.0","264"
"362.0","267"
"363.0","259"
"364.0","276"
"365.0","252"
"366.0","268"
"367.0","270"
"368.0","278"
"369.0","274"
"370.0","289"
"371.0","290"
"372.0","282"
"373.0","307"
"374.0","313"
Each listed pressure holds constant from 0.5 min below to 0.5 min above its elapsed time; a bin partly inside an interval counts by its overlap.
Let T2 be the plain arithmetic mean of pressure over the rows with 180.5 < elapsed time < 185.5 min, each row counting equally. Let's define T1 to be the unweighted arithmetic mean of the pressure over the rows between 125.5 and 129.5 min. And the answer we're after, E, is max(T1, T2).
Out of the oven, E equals 260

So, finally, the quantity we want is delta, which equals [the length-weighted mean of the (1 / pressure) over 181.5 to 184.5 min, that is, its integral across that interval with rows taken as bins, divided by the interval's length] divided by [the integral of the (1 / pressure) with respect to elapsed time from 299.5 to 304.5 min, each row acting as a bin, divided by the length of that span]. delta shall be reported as 0.97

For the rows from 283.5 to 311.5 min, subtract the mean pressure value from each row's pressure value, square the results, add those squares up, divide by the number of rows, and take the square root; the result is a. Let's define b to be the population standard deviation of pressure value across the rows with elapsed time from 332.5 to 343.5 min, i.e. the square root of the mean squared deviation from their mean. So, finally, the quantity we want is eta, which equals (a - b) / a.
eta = 0.4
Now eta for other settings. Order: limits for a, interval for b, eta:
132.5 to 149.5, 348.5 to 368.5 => -1.5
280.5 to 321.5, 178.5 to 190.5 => 0.0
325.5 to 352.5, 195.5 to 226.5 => -1.7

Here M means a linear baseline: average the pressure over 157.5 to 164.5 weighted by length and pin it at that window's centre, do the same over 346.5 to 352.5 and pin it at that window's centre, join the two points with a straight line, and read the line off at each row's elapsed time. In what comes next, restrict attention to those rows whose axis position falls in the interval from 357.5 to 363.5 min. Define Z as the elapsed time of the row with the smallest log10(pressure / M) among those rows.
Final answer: 358.0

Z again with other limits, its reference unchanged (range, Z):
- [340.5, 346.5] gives 346.0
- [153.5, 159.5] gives 154.0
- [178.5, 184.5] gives 182.0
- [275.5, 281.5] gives 279.0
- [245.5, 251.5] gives 248.0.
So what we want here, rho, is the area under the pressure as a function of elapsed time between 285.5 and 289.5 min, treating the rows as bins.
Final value 1063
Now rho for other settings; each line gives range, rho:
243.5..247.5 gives 1058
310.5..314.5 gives 1010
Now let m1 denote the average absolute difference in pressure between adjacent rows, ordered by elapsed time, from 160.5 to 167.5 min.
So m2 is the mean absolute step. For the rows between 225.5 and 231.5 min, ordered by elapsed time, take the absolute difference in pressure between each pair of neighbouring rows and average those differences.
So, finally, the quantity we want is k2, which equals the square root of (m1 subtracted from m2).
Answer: 1.7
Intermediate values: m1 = 11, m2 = 13.4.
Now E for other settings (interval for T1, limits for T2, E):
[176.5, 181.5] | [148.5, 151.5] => 267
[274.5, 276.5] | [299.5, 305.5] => 275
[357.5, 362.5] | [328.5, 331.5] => 256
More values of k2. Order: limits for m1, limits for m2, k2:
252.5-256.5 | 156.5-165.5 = 0.5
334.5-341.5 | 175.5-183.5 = 1.9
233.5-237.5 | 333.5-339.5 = 2.7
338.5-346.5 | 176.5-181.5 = 3.7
